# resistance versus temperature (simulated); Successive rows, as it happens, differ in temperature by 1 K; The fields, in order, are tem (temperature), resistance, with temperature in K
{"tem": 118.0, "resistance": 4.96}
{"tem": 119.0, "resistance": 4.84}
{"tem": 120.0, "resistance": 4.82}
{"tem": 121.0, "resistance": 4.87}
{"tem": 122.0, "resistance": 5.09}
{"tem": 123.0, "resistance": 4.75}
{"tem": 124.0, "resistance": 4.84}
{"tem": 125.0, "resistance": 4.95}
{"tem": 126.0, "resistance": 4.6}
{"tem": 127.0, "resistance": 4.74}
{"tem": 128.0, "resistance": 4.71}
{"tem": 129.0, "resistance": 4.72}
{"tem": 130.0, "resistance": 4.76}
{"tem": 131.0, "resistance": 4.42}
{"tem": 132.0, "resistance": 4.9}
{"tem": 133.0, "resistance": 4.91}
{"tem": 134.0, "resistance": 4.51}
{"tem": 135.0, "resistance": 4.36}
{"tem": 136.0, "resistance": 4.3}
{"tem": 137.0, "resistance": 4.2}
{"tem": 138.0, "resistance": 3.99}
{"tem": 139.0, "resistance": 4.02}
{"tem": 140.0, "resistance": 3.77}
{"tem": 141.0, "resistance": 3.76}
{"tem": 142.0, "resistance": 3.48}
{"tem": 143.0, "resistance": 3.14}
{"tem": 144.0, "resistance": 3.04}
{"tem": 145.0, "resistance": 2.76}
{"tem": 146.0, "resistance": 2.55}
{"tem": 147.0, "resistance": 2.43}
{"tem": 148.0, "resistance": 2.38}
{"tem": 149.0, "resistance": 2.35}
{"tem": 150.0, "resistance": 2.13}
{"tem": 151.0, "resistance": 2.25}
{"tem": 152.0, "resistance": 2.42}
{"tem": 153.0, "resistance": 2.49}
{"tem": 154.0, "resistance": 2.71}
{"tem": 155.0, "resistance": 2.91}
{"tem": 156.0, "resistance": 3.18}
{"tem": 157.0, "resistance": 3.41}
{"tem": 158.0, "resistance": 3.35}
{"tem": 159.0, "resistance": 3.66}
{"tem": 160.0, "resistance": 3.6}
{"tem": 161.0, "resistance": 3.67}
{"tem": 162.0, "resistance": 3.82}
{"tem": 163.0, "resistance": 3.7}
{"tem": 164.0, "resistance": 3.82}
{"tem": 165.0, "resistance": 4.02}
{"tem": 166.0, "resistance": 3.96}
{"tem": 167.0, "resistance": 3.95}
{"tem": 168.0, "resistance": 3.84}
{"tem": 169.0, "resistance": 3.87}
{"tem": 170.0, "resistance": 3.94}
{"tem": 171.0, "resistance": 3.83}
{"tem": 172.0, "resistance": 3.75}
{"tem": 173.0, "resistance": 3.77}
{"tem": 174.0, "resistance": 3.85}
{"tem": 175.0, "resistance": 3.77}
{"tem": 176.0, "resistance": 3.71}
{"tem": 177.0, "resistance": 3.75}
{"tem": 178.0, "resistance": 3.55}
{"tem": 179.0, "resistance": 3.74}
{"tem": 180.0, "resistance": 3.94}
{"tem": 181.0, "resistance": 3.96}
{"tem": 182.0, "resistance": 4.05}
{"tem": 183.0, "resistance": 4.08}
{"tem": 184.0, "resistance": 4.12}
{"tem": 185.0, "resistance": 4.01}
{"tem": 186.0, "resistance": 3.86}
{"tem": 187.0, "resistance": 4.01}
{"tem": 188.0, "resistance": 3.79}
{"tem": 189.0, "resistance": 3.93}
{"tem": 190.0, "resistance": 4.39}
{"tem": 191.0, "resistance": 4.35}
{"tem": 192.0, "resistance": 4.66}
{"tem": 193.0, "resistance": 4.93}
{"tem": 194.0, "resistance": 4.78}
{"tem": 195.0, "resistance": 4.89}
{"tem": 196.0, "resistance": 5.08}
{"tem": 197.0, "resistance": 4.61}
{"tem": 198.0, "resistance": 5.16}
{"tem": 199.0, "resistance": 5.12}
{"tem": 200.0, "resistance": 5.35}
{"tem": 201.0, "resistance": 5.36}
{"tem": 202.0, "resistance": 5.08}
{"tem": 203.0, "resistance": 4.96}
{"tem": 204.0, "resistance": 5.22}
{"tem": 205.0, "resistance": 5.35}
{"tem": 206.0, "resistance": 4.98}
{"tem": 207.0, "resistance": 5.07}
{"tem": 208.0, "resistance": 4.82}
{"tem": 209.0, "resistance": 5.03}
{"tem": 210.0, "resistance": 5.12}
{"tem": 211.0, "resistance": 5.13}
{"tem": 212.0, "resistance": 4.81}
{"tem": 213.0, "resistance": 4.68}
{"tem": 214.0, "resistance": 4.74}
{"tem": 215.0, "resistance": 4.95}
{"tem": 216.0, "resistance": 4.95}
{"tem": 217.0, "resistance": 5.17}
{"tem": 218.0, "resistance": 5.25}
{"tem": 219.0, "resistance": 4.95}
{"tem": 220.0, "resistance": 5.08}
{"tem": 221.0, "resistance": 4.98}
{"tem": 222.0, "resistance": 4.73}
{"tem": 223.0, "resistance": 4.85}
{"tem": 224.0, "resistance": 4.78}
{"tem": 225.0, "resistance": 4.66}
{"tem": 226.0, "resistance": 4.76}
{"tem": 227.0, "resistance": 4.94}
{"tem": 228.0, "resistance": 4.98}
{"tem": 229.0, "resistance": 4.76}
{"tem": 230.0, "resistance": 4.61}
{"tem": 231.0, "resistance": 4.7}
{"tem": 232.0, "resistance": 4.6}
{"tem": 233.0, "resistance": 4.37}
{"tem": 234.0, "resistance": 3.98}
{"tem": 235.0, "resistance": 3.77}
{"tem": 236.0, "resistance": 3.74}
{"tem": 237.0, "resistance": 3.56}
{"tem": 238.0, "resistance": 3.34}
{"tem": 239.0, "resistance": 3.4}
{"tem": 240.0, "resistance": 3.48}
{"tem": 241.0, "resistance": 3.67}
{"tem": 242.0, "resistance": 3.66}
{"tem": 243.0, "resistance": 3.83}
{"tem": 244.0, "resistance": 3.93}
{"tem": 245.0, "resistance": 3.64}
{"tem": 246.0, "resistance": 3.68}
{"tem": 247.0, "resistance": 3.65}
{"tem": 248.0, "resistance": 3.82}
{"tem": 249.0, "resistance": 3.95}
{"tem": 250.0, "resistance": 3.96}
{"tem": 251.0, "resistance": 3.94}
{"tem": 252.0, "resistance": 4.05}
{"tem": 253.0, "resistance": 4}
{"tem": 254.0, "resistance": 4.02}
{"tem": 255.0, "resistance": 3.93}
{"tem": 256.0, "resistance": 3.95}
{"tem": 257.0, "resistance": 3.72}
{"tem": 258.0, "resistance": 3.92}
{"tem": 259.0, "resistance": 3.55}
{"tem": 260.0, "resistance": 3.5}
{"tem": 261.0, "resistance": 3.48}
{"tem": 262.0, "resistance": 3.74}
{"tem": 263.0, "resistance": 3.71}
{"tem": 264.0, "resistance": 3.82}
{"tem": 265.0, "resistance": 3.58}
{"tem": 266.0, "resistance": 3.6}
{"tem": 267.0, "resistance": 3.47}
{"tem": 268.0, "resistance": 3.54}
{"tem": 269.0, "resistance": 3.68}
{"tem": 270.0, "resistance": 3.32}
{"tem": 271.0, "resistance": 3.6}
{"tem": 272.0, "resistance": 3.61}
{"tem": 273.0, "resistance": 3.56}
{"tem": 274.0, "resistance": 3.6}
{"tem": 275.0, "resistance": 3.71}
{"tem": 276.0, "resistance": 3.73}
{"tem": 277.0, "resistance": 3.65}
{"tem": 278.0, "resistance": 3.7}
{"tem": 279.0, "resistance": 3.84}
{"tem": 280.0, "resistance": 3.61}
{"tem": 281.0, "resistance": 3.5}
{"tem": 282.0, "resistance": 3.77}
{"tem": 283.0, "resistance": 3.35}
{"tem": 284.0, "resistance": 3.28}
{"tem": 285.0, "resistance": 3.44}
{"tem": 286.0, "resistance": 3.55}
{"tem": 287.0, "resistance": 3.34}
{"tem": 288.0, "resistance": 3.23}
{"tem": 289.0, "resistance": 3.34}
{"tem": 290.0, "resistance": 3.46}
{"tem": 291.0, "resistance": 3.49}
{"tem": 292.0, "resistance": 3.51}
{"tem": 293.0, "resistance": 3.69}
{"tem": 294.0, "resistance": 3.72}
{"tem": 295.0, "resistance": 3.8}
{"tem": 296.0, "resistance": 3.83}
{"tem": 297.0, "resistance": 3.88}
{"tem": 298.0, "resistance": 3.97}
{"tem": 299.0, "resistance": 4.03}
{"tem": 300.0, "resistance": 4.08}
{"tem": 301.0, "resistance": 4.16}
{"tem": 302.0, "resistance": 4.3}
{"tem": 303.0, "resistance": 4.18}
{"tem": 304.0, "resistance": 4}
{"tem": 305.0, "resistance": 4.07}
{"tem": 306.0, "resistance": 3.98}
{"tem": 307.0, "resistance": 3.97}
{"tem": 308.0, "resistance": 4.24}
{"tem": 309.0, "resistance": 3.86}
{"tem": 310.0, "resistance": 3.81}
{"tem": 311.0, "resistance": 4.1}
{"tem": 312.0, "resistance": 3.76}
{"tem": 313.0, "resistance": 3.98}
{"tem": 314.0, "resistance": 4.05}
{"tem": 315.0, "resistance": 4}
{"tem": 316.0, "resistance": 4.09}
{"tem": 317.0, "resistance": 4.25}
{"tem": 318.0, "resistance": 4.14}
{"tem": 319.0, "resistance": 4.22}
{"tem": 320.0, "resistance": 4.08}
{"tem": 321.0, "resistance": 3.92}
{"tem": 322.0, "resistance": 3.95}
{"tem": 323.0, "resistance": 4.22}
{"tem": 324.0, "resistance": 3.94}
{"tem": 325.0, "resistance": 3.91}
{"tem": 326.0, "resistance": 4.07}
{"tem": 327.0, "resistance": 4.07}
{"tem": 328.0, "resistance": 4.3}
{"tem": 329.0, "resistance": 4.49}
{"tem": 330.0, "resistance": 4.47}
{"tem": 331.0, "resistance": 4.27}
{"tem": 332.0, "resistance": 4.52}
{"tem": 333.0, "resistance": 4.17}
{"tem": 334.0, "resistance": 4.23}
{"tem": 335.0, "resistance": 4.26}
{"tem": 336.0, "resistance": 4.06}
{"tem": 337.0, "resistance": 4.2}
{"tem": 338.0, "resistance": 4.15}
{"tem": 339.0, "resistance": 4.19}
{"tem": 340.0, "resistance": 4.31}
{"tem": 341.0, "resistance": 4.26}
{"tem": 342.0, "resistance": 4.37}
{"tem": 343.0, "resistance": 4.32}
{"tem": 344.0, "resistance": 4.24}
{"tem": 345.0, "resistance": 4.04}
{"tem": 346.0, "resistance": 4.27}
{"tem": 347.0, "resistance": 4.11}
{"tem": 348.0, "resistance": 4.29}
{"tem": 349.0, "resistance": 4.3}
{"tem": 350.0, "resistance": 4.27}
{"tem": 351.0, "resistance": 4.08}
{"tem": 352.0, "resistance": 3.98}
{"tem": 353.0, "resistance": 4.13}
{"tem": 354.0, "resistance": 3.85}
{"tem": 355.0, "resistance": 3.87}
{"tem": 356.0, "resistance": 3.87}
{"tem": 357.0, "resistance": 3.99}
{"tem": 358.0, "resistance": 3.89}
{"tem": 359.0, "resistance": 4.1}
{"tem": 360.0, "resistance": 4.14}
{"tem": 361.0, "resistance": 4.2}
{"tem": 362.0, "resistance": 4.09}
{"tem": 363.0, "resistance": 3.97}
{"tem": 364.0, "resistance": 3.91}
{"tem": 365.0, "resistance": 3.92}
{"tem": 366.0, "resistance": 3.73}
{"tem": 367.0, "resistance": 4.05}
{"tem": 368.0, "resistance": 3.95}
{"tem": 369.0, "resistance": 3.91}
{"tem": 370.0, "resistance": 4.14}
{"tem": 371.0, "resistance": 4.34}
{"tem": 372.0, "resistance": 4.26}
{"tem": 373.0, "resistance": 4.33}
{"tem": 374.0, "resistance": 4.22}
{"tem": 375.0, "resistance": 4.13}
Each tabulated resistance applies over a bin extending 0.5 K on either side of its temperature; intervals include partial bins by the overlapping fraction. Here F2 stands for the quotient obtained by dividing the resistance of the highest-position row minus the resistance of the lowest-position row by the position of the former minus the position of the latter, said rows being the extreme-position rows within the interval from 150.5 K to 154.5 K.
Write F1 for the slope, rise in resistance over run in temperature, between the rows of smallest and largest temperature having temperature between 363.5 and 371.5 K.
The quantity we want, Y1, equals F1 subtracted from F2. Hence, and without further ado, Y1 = 0.09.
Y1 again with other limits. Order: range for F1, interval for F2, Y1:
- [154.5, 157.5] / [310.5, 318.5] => -0.24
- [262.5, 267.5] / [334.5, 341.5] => 0.06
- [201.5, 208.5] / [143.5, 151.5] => -0.07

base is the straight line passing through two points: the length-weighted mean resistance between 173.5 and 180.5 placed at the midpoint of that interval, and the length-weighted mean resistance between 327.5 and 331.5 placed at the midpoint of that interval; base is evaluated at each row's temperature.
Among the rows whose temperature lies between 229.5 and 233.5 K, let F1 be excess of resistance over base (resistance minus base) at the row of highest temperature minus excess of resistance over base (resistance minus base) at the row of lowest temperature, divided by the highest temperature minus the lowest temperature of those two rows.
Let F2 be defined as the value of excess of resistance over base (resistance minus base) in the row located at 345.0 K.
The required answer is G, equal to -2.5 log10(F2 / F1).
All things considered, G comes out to -1.7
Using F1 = -0.08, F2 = -0.41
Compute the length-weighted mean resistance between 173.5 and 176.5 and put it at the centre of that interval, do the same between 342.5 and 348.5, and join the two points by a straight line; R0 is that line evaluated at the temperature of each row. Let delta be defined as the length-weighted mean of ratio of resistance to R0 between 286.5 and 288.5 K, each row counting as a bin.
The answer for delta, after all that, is 0.81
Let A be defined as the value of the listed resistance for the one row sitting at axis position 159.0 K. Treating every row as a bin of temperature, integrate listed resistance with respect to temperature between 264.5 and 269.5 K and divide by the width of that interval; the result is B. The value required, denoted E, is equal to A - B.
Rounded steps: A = 3.66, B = 3.57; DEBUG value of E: 0.09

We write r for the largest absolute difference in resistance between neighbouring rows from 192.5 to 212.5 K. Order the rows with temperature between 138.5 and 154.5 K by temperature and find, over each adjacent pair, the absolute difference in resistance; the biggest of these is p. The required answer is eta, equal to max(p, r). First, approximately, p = 0.34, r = 0.55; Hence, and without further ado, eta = 0.55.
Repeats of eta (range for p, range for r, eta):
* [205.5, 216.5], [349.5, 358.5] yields 0.32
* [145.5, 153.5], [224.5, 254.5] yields 0.39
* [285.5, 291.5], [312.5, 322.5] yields 0.21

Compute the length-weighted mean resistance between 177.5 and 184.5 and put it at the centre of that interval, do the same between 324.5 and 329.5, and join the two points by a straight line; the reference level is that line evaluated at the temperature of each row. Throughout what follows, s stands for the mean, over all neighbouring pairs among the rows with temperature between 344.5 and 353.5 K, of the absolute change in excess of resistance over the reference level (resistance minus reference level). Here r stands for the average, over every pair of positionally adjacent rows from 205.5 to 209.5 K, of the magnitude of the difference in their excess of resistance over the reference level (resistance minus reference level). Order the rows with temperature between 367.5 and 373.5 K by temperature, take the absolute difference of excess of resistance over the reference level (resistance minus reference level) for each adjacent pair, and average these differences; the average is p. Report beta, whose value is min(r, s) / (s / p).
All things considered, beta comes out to 0.12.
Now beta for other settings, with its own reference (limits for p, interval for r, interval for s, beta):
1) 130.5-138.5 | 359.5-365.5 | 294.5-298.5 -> 0.20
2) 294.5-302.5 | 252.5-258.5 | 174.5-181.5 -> 0.07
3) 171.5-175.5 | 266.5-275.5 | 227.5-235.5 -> 0.04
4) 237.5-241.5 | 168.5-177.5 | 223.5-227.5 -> 0.06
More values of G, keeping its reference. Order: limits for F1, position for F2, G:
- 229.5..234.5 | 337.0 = -0.3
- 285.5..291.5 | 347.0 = -3.3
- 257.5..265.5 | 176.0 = 0.2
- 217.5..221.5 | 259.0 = -1.9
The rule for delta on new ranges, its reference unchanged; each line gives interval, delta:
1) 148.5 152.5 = 0.62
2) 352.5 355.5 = 0.93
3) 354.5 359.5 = 0.93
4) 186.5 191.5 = 1.07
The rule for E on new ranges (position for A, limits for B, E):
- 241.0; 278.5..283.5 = 0.06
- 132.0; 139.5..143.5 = 1.36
